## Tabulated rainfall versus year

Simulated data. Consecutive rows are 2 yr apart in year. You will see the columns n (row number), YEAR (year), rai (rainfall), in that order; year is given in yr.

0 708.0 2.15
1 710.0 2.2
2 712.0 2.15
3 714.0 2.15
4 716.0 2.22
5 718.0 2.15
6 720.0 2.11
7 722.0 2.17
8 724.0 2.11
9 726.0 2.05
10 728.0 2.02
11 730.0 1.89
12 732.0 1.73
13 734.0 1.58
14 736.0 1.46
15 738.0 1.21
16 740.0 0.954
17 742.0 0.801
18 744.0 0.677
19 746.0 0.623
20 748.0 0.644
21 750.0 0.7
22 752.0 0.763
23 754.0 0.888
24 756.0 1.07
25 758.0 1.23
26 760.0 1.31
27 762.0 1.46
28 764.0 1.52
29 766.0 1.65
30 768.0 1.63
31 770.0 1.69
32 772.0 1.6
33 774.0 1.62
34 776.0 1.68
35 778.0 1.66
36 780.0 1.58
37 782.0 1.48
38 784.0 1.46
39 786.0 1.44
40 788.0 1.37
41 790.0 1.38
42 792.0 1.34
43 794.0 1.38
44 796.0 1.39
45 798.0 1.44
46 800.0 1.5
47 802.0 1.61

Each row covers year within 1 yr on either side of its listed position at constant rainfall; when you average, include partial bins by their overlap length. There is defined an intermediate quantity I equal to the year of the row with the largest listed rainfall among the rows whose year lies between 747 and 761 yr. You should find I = 760.0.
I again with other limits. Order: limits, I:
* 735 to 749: 736.0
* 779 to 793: 780.0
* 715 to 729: 716.0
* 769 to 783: 770.0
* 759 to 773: 770.0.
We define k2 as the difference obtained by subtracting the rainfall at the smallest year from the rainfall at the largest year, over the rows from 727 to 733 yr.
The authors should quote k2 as -0.29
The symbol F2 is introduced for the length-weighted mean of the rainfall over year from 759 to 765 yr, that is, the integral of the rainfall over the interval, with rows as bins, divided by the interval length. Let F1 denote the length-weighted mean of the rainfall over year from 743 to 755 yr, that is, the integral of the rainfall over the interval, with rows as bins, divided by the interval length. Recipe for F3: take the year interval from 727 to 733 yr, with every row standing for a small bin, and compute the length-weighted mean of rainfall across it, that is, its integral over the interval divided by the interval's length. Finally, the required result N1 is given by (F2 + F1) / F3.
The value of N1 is 1.1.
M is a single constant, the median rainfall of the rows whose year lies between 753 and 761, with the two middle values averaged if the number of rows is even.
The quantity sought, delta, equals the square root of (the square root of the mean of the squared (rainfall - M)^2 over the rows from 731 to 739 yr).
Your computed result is 0.44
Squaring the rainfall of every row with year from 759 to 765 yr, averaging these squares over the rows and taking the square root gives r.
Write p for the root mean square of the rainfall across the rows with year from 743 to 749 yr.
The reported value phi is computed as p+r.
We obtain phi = 2.1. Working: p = 0.6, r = 1.43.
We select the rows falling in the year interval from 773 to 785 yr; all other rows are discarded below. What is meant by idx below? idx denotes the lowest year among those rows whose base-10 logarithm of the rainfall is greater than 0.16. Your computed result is 774.0 yr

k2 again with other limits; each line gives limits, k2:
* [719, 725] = 0.00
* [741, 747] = -0.18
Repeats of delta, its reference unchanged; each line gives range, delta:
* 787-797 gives 0.22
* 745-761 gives 0.40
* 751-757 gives 0.31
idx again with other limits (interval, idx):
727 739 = 728.0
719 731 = 720.0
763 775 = 764.0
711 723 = 712.0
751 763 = 762.0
